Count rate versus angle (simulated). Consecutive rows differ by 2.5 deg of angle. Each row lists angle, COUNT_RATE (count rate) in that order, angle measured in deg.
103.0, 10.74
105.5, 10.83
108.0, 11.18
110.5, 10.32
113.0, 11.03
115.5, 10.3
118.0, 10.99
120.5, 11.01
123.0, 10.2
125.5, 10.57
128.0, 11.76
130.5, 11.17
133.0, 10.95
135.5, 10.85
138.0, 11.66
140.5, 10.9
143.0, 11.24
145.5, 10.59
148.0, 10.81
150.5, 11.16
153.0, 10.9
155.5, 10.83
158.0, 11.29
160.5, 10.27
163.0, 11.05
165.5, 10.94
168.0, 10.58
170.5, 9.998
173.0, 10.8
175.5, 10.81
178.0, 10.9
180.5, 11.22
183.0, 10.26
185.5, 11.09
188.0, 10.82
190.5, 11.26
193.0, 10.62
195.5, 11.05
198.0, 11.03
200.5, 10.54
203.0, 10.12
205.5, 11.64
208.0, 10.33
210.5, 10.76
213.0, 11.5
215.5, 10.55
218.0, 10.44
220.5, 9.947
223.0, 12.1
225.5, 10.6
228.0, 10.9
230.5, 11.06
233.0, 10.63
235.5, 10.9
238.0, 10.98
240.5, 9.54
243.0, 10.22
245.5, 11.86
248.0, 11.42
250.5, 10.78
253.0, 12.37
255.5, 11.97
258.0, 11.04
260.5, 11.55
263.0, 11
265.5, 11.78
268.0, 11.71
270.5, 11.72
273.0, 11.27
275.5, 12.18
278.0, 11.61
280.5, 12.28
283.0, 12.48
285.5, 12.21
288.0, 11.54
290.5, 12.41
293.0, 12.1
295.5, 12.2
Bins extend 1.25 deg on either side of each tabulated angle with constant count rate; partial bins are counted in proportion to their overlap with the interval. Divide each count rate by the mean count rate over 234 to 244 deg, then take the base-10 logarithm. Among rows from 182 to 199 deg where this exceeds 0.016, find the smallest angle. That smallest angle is 185.5 deg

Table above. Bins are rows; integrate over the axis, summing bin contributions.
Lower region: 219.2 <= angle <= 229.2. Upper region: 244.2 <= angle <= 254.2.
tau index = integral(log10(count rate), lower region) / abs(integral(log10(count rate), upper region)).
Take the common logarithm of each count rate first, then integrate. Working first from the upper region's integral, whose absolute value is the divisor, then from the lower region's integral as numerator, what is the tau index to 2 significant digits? 0.97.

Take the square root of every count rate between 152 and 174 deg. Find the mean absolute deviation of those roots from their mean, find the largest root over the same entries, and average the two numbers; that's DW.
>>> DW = 1.70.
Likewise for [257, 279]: 1.77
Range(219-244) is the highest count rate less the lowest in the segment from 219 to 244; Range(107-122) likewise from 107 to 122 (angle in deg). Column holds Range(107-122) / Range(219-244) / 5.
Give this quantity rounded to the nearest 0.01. 0.07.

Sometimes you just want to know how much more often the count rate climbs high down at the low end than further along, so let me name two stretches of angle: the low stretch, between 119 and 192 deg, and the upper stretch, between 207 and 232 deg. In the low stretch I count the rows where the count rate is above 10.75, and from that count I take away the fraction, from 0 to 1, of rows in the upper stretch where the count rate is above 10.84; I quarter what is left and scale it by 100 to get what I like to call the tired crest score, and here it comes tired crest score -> 540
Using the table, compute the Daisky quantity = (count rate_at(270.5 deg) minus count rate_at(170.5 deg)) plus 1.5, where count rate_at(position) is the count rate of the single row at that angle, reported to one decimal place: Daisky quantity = 3.2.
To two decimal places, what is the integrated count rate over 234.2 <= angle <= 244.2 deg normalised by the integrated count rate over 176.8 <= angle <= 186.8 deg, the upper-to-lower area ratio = 0.96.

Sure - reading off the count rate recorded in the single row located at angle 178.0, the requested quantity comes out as 10.9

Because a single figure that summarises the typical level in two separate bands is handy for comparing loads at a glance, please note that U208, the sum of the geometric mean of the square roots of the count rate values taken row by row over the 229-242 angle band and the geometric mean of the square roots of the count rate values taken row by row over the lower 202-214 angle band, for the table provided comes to 6.55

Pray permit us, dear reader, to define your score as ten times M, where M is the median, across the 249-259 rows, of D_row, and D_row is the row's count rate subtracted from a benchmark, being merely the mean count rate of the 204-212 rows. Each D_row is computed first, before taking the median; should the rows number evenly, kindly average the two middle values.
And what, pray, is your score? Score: -6.0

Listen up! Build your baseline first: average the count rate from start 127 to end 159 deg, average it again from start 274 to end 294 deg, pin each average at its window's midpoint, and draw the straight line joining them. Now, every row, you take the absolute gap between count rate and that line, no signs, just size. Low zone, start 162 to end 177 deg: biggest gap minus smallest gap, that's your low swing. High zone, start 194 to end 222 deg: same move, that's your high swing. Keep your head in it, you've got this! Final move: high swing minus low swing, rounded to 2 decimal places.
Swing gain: 0.50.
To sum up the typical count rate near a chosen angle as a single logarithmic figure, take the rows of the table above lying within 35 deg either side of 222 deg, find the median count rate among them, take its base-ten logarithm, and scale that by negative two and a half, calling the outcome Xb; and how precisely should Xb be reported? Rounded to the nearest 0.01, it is -2.59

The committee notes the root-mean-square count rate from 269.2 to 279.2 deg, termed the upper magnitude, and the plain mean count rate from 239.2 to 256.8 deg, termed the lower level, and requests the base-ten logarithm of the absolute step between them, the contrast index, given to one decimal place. -0.3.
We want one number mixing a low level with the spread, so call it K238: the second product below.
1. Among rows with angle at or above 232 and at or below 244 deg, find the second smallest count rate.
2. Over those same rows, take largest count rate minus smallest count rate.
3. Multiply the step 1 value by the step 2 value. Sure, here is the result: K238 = 15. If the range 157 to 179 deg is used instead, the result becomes 13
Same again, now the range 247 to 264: 17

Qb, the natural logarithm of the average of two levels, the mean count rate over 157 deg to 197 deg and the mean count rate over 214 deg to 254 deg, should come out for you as 2.38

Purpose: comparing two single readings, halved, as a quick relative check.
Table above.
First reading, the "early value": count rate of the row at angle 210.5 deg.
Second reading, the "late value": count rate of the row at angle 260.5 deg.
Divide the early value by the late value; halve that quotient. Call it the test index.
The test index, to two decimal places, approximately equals 0.47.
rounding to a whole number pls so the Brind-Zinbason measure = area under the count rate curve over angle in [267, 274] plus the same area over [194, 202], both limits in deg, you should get 168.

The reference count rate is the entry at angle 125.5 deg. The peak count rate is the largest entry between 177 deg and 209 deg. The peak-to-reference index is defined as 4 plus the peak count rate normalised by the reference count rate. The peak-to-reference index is 5.10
